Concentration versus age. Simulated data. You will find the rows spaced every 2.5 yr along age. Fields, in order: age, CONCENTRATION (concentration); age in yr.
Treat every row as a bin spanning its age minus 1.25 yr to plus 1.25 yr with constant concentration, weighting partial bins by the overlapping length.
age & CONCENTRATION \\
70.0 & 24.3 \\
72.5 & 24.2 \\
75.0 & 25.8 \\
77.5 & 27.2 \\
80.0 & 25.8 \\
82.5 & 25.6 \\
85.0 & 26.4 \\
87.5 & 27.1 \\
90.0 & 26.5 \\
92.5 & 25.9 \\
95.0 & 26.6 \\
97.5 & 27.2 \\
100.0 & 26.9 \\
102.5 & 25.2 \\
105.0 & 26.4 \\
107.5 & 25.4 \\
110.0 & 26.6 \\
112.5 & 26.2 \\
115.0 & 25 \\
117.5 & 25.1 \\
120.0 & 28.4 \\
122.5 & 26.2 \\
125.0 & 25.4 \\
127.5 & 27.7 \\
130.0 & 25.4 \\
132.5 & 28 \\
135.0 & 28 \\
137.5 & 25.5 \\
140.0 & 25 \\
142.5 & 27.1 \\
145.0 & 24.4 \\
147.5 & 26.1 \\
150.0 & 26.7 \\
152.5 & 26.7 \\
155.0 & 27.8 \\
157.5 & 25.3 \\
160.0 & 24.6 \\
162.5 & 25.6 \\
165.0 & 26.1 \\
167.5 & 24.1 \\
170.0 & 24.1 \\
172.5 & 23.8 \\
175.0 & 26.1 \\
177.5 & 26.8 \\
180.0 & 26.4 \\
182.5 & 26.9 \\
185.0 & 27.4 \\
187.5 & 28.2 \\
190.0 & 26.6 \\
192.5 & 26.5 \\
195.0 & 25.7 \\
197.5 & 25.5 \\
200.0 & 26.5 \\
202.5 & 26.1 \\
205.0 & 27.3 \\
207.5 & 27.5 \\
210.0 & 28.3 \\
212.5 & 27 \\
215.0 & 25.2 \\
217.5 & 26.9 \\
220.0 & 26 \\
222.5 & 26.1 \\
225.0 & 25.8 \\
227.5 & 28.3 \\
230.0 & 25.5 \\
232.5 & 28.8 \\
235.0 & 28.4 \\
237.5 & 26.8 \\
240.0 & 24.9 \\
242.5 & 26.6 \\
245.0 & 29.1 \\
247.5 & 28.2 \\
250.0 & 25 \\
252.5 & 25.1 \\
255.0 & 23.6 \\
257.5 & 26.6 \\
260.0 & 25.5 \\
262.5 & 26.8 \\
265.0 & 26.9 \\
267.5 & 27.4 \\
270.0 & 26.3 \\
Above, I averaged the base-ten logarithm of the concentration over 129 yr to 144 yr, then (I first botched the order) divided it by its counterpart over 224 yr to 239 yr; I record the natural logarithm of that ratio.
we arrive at -0.0087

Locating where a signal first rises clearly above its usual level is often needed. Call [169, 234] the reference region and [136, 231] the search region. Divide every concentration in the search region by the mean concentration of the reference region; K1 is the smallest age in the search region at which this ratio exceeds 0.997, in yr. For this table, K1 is 142.5 yr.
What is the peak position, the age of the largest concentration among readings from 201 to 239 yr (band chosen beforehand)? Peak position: 232.5 yr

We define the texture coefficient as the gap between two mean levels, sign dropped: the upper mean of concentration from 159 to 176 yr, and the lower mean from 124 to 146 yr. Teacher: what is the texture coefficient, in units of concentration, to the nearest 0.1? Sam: 1.4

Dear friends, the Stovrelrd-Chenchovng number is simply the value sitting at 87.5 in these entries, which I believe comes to 27.1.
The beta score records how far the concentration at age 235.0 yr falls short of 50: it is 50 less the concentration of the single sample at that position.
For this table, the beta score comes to 21.6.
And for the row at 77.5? 22.8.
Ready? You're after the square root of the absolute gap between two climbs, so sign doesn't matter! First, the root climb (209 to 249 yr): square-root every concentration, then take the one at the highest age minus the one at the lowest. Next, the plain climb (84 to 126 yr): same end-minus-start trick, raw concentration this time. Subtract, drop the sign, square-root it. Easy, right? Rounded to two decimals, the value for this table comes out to 1.00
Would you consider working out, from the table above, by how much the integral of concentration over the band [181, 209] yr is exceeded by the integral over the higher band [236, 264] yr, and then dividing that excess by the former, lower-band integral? -0.02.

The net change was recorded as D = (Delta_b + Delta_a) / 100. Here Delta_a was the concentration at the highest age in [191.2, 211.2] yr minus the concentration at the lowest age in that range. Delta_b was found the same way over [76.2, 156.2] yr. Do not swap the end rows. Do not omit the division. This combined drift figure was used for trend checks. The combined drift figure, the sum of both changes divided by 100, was 0.024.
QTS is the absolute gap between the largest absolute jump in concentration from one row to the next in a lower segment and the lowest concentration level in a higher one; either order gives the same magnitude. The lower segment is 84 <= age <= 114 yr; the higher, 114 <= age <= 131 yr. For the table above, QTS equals 23.3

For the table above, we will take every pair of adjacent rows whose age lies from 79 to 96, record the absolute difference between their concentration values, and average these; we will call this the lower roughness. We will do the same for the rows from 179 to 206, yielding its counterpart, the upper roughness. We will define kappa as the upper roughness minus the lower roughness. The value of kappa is 0.11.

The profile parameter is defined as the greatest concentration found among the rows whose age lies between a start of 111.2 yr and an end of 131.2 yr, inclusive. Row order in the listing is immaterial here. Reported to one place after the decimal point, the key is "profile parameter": 28.4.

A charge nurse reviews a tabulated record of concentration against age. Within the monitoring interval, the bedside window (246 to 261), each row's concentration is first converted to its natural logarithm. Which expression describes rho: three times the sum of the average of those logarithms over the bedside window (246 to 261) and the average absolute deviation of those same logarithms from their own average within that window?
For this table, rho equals 9.9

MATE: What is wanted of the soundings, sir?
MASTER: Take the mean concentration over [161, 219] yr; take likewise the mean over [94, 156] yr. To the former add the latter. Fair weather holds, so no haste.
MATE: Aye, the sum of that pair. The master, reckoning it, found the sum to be 52.6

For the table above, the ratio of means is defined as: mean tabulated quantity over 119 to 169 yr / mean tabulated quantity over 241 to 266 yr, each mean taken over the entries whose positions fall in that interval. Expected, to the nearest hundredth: 0.99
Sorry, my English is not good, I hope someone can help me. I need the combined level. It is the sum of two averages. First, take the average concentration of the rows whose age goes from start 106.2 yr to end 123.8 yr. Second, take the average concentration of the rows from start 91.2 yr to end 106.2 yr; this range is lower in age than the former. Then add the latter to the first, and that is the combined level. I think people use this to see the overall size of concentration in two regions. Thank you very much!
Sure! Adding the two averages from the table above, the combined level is 52.5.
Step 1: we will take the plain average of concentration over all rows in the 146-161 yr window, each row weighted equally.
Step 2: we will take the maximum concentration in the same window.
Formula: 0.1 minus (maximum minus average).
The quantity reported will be -1.50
